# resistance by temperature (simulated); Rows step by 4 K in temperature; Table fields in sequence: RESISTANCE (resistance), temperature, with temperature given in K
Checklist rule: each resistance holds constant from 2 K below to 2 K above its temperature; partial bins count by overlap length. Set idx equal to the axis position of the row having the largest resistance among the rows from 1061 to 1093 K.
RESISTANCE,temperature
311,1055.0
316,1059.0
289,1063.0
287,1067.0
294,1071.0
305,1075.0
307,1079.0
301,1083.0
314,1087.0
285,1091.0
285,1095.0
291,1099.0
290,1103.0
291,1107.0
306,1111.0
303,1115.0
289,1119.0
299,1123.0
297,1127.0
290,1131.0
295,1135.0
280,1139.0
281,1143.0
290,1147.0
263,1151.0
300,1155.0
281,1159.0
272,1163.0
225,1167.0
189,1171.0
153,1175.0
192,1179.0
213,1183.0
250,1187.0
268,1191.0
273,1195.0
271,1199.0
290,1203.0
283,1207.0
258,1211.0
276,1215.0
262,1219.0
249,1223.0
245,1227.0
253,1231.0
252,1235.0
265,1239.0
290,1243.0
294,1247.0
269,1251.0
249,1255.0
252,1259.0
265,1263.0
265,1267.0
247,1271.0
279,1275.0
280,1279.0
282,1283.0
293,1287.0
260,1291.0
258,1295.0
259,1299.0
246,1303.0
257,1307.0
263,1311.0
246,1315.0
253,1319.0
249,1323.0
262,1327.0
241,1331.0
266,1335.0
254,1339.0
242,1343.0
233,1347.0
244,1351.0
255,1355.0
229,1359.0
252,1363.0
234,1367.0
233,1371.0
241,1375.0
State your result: 1087.0 K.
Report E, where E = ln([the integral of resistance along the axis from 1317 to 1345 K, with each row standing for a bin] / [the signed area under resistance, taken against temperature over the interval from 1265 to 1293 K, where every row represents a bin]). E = -0.08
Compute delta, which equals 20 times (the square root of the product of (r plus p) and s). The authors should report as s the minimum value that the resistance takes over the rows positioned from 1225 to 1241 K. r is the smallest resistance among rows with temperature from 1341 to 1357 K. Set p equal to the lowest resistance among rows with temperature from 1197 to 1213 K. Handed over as 6937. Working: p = 258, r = 233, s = 245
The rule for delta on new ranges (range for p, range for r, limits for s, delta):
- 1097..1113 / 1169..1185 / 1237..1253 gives 6853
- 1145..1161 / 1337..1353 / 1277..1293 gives 7182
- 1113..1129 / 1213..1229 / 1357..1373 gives 6994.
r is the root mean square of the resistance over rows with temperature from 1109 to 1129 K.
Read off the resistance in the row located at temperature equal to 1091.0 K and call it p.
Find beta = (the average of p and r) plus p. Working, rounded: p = 285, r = 299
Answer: 577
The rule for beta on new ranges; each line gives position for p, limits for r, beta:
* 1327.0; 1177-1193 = 509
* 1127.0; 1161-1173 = 561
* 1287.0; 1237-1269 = 574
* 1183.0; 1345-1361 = 440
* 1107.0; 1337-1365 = 559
